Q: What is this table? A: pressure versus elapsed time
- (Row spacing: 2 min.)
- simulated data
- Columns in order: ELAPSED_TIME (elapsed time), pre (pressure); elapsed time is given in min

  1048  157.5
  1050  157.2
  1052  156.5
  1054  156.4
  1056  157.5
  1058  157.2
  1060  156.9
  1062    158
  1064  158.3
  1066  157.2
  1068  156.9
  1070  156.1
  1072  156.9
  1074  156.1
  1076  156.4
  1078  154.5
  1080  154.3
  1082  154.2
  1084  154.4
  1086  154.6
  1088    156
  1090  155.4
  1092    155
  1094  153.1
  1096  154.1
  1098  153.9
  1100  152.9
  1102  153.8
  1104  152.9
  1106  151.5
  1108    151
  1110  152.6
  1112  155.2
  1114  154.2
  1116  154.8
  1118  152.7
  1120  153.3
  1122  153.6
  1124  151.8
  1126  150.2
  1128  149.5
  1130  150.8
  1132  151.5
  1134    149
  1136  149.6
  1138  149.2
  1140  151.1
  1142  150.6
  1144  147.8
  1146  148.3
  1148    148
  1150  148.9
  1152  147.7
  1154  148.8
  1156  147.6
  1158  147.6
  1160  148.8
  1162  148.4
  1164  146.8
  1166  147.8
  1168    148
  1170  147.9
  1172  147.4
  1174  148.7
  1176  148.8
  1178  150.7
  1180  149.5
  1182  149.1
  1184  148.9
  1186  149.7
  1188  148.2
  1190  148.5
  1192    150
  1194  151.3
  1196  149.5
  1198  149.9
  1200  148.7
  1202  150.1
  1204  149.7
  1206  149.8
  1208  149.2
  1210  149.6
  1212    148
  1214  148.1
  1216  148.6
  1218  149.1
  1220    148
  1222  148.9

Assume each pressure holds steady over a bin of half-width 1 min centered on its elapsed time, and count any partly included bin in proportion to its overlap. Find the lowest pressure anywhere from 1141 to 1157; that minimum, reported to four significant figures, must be 147.6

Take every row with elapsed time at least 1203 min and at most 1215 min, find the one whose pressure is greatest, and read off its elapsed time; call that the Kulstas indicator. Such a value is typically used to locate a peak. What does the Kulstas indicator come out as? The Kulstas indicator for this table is 1206 min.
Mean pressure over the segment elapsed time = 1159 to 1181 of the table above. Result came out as 148.4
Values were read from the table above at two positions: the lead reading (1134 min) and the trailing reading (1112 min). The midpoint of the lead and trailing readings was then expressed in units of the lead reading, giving 1.021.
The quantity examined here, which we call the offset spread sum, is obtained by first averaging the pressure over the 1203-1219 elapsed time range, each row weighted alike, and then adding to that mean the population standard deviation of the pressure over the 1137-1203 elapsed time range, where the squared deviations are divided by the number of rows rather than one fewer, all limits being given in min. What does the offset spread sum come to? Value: 150.1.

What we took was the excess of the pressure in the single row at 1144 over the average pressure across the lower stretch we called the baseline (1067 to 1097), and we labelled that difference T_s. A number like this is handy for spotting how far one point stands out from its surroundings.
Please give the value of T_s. -7.4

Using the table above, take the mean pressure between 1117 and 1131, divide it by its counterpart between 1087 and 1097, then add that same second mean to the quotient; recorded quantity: 156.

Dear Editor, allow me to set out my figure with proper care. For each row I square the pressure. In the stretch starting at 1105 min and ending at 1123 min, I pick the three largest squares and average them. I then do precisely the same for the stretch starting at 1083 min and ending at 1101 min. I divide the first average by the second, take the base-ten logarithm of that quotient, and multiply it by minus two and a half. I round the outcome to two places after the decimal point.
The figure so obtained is 0.01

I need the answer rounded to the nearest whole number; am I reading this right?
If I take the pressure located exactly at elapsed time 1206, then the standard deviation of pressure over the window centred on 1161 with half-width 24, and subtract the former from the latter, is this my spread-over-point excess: -149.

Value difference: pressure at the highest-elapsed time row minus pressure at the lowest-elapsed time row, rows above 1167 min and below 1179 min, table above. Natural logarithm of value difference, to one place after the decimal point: 1.0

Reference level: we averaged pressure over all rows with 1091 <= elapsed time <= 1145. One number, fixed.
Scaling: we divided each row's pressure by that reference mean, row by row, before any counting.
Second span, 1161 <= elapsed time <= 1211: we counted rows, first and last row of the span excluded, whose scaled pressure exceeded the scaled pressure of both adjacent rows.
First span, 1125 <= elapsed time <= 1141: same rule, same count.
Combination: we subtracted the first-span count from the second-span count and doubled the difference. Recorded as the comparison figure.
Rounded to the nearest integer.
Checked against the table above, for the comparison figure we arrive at 10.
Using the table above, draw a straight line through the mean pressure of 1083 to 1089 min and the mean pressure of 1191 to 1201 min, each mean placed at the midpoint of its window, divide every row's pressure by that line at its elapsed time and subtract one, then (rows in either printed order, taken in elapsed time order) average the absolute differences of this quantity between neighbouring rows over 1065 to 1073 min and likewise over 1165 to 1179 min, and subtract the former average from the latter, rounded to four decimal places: 0.0009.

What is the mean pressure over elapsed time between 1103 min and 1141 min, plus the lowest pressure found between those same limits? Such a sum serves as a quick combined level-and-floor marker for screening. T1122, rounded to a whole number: 301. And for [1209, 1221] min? 297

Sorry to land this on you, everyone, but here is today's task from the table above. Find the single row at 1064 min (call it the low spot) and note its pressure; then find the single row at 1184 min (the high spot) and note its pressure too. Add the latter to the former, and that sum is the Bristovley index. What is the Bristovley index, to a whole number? 307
